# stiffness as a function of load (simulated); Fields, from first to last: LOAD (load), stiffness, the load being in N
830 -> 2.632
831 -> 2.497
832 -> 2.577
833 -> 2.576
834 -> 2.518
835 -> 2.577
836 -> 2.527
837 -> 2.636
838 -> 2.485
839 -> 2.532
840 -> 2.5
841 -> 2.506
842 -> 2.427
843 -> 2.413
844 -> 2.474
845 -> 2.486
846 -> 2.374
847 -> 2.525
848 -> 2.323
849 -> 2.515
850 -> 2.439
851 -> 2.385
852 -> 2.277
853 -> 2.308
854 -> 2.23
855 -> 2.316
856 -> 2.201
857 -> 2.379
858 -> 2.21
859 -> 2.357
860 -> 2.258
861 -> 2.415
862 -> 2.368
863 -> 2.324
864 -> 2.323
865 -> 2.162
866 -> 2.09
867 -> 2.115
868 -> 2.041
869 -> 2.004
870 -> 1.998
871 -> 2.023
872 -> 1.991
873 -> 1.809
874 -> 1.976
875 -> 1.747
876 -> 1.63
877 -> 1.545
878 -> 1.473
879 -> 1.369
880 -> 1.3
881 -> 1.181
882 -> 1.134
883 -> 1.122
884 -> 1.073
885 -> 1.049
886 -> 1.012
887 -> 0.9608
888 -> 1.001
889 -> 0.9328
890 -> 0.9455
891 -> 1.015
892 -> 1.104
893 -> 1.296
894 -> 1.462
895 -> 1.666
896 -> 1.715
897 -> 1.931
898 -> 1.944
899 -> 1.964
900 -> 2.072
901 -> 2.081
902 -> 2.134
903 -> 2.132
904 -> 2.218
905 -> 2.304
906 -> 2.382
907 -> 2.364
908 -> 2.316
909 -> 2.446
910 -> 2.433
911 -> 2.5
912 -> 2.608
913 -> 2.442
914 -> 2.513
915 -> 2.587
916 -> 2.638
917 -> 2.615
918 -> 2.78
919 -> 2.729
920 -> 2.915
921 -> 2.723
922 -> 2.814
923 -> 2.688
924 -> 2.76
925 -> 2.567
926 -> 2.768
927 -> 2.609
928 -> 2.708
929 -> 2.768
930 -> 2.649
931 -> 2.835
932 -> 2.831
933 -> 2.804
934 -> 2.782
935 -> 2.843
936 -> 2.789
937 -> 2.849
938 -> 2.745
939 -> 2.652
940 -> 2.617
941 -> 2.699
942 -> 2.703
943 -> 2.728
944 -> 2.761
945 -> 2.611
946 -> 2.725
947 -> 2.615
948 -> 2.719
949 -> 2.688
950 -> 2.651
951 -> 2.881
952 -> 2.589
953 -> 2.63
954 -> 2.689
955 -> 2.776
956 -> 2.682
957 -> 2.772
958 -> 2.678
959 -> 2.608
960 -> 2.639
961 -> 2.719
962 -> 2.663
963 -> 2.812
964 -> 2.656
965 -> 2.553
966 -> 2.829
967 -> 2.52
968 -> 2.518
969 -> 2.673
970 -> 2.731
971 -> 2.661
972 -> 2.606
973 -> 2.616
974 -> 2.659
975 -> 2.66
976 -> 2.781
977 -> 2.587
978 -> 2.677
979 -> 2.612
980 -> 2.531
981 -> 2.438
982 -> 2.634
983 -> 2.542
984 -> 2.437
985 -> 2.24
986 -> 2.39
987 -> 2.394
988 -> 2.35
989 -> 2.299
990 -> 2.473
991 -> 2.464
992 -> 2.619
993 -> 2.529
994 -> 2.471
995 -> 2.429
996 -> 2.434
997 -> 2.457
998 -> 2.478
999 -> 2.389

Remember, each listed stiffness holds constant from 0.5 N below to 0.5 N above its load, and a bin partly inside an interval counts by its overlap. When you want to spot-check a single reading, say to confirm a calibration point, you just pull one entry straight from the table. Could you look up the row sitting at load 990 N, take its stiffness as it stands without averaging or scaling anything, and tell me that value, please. 2.473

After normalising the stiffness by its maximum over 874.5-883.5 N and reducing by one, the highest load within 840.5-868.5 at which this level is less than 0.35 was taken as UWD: 868 N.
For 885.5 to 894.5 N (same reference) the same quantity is 894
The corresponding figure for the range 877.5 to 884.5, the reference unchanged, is 884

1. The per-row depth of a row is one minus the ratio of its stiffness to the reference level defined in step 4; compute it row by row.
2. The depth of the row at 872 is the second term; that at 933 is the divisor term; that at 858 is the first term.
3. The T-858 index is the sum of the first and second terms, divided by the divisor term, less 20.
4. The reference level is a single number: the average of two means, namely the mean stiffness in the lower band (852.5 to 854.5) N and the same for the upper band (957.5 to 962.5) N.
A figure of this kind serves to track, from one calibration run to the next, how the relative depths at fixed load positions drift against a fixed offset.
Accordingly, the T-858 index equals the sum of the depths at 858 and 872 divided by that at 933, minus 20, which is -22.2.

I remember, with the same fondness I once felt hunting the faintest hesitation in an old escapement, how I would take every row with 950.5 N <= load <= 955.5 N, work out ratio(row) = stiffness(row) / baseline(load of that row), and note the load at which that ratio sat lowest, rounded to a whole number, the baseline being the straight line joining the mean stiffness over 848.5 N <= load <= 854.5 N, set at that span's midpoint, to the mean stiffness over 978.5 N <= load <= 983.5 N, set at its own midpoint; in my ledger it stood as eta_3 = 952 N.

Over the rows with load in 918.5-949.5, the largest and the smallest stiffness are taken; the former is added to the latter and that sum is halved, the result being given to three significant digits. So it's 2.74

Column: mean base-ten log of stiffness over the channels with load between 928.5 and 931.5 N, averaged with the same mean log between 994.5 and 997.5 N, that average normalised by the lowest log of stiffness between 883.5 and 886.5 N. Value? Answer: 80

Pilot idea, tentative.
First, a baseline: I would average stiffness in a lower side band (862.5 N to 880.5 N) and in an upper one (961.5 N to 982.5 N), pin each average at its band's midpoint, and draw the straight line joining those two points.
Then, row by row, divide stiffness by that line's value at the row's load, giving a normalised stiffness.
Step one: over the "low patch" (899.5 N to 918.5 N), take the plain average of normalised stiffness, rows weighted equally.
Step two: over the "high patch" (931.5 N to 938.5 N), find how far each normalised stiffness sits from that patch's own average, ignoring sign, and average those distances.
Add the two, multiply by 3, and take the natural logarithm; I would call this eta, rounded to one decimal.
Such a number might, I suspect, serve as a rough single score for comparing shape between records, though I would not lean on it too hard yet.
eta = 1.2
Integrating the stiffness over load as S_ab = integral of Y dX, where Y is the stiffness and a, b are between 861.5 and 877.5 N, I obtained 32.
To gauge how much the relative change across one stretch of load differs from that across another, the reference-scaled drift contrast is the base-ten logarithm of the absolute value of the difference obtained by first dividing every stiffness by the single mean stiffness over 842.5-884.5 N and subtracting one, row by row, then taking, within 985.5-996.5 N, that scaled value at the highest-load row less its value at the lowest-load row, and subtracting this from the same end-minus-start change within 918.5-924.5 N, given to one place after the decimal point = -2.2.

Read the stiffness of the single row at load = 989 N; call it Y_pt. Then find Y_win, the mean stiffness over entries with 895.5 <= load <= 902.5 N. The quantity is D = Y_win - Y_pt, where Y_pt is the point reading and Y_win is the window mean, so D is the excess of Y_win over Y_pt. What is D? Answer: -0.3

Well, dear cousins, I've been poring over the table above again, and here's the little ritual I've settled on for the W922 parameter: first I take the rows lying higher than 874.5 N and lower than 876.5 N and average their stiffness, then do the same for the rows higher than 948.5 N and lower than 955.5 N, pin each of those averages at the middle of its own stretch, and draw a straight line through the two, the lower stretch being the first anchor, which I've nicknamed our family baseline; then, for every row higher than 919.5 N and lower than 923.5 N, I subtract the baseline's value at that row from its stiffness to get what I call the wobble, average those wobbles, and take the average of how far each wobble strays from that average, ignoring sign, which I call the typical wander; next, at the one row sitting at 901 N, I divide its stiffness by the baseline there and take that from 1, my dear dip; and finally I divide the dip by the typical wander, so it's -0.3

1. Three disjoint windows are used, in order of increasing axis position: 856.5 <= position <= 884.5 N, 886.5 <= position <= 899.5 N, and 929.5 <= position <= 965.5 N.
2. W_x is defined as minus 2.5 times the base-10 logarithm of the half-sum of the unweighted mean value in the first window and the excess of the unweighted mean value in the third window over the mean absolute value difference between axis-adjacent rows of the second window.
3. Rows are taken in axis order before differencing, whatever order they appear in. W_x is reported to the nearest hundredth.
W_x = -0.88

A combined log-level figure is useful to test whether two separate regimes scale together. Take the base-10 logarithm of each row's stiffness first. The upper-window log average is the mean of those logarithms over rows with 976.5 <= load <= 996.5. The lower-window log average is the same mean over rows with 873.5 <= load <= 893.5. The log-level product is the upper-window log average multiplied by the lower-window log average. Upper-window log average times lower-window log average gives 0.03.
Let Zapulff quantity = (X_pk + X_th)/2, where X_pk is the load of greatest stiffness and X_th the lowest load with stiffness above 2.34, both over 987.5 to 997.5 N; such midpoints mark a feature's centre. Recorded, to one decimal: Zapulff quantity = 990.0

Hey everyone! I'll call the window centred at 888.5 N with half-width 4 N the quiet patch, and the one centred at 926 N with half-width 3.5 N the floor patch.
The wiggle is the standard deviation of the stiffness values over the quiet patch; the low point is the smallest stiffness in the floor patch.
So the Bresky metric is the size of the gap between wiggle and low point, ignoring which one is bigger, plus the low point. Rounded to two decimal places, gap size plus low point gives 5.08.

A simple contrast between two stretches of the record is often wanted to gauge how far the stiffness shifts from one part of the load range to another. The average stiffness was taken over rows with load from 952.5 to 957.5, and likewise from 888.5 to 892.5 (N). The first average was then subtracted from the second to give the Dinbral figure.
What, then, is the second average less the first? -1.7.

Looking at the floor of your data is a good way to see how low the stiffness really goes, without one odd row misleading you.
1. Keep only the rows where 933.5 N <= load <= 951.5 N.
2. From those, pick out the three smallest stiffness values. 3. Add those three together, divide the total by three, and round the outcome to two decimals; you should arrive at 2.61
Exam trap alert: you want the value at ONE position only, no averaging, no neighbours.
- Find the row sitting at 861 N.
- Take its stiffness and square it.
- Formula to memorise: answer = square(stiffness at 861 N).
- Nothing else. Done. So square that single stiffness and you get 5.8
